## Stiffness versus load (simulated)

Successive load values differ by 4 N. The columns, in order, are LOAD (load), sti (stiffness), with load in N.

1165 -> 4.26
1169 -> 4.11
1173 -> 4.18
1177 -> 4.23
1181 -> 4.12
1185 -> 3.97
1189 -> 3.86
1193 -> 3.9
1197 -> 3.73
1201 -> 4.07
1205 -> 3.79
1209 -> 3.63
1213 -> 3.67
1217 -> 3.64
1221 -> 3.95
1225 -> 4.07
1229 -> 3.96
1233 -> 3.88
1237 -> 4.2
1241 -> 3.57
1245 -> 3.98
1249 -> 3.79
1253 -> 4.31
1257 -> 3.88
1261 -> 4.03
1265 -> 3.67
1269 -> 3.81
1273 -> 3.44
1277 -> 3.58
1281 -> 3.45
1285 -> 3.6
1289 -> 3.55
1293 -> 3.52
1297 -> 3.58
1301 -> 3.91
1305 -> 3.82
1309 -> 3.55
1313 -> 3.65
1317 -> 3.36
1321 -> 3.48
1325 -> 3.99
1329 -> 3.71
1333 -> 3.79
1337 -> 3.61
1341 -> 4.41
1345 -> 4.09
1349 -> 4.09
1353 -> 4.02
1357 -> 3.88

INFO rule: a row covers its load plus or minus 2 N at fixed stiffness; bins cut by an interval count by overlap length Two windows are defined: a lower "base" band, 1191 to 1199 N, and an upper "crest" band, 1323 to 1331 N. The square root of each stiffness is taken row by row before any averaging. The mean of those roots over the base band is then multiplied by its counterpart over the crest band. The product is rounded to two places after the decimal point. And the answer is 3.83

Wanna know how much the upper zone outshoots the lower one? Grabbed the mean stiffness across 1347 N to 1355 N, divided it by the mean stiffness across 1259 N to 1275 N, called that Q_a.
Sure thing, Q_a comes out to 1.08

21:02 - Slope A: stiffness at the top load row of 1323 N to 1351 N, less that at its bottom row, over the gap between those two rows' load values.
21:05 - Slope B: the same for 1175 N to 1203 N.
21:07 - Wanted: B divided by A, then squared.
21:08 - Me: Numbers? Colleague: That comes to 2.6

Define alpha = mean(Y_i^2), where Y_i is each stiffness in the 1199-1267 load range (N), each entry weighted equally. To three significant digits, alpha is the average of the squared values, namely 15.2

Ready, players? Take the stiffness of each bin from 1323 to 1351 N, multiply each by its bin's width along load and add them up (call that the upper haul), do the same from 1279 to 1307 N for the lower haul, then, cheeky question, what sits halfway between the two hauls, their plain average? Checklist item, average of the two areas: 106.2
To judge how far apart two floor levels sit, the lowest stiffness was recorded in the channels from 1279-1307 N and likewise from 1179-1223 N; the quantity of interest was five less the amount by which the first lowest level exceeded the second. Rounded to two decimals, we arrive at 5.18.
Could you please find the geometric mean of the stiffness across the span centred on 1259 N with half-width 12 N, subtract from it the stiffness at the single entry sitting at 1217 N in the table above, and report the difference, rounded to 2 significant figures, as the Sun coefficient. 0.27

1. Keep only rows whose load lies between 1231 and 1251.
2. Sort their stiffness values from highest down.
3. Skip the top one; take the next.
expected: 3.98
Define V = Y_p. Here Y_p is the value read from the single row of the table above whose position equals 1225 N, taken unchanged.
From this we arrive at 4.07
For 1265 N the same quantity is 3.67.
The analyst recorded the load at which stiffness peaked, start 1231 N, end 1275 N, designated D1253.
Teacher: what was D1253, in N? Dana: 1253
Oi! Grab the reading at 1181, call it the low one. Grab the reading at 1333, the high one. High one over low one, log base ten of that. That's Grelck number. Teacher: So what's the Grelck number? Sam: -0.036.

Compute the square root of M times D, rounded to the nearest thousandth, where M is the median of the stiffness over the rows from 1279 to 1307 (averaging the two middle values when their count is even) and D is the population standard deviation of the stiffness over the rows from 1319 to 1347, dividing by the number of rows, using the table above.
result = 1.026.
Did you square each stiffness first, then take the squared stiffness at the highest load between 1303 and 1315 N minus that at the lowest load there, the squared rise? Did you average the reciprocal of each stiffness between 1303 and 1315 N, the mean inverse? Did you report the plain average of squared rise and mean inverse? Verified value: -0.5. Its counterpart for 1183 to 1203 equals 0.5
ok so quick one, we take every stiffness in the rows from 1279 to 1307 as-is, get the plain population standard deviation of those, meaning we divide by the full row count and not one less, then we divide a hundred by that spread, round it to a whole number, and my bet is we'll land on 644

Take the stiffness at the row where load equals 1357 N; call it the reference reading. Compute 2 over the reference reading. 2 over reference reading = 0.515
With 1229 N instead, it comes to 0.505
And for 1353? 0.498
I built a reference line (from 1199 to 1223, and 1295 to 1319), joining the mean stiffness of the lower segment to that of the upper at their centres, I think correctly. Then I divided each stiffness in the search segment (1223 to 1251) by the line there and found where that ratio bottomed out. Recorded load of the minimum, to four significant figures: 1241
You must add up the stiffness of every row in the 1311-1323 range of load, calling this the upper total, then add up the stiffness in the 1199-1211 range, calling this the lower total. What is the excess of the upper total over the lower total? -1.0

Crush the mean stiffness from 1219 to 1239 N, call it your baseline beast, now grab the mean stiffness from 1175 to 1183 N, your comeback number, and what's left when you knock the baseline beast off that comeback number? 0.16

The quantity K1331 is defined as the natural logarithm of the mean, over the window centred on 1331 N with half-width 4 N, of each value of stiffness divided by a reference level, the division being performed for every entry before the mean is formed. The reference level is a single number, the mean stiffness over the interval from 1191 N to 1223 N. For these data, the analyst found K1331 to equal -0.013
